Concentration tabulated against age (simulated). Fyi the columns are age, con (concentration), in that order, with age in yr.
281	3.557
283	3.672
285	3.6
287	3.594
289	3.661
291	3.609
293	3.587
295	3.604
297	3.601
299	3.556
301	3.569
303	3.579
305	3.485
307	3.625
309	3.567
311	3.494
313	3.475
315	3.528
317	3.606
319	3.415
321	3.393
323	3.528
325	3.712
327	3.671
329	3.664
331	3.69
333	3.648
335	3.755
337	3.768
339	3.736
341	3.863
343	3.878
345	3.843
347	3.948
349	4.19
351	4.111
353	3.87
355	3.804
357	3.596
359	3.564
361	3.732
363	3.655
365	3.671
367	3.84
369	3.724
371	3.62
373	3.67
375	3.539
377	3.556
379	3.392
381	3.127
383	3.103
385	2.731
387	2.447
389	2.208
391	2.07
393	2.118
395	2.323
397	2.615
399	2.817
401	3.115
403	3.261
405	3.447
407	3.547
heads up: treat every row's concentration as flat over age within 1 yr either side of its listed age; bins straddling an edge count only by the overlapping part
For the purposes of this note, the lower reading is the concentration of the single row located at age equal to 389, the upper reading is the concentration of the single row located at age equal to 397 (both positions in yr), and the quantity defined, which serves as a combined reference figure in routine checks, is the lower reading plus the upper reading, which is 4.82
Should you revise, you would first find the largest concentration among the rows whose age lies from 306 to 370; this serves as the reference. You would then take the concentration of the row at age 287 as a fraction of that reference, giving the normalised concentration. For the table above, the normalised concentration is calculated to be 0.86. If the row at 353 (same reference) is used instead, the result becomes 0.92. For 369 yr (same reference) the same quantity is 0.89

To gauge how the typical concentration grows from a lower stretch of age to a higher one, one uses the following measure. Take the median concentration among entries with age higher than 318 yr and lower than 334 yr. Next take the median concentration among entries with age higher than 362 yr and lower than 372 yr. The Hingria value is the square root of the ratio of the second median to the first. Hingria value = 1.00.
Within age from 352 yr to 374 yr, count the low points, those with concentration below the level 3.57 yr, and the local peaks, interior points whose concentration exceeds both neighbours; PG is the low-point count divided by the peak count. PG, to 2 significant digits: 0.50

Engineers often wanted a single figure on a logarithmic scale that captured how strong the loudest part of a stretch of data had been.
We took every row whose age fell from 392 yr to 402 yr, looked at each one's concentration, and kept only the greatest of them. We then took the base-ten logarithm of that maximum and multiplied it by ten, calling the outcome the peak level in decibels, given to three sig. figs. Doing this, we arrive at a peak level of 4.93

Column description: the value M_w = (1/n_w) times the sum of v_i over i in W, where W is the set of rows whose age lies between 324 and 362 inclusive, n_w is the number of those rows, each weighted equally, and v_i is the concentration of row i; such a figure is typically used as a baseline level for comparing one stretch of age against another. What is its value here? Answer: 3.79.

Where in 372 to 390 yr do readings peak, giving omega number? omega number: 373 yr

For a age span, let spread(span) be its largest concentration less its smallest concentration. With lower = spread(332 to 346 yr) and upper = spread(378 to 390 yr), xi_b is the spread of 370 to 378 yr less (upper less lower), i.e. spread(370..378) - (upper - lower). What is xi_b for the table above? -0.8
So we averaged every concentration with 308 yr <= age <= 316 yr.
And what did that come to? 3.52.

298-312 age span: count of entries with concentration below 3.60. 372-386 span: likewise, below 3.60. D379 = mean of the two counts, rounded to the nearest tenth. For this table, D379 6.0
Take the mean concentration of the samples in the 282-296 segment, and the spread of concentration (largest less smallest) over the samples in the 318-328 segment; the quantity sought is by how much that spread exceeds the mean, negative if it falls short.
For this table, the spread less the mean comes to -3.3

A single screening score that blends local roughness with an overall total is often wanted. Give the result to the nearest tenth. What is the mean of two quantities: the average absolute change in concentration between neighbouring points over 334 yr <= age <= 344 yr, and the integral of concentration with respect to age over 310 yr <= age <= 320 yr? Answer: 17.5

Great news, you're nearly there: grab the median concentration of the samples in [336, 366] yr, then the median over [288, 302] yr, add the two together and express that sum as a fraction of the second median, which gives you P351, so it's 2.06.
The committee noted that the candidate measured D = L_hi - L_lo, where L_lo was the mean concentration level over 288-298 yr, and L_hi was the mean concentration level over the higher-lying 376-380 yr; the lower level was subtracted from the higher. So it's -0.14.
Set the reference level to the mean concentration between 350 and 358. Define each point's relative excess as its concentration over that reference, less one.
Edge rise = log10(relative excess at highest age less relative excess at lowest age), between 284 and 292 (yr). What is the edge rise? -2.6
